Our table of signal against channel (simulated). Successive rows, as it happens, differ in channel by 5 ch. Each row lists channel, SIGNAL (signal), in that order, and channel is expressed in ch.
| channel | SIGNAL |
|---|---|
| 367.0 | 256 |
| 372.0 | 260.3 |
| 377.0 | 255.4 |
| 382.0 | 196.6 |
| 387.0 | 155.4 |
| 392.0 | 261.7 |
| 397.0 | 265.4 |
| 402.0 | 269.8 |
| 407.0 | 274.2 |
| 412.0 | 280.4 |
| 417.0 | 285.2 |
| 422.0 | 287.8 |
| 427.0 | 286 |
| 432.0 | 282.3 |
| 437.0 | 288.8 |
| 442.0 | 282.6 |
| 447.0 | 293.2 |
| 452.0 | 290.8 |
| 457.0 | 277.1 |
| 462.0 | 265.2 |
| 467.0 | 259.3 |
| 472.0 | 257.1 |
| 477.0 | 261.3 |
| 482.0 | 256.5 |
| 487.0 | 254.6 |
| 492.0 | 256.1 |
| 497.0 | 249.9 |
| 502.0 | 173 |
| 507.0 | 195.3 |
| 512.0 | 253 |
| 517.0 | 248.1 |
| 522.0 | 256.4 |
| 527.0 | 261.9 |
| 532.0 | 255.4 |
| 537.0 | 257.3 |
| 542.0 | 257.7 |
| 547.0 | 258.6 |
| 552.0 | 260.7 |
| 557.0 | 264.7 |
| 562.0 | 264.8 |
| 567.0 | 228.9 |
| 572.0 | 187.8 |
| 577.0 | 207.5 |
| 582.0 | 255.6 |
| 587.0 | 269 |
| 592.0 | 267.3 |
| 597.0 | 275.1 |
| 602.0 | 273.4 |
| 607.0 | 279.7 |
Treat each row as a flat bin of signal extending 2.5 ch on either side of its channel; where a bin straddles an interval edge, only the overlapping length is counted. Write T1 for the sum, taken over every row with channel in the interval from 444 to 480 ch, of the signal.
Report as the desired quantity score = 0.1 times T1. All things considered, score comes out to 190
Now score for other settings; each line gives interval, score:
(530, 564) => 182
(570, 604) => 174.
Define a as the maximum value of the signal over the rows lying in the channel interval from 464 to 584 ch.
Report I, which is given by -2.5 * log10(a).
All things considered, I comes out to -6.06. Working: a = 264.8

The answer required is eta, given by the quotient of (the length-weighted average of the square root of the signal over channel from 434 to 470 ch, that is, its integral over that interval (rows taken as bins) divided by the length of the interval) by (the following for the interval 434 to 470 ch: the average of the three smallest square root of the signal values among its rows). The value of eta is 1.02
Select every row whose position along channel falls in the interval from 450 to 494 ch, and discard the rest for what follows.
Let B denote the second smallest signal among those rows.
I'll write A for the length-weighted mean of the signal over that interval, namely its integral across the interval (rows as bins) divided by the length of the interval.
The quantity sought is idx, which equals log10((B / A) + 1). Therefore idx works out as 0.294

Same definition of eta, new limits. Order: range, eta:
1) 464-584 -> 1.15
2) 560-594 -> 1.07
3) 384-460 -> 1.10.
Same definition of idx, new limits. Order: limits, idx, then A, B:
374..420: 0.252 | 250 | 196.6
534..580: 0.268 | 243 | 207.5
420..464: 0.296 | 284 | 277.1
